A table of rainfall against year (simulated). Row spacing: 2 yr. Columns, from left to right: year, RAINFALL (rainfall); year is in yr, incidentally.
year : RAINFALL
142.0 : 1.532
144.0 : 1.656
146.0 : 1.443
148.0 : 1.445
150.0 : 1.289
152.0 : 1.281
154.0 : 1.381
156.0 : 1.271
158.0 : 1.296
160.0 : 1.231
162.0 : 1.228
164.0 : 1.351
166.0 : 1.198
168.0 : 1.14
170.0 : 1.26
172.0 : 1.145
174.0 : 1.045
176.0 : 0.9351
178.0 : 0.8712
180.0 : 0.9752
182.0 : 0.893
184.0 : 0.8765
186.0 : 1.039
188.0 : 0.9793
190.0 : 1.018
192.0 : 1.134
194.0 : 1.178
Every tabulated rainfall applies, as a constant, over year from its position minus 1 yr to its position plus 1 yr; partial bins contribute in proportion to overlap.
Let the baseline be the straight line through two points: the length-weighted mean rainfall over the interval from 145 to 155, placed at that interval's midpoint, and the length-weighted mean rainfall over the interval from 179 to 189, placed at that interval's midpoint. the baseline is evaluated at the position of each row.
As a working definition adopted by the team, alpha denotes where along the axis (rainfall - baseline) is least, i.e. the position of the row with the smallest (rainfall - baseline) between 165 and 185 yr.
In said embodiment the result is 178.0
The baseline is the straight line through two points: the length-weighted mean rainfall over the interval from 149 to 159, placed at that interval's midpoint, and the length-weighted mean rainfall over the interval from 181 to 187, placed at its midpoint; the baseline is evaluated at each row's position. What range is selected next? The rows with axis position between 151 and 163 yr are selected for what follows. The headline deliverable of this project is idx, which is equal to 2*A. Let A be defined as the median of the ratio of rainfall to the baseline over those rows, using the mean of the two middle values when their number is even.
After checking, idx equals 2.02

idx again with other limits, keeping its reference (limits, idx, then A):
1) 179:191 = 2.09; 1.05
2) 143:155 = 2.08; 1.04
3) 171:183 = 1.92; 0.96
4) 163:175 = 2.09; 1.05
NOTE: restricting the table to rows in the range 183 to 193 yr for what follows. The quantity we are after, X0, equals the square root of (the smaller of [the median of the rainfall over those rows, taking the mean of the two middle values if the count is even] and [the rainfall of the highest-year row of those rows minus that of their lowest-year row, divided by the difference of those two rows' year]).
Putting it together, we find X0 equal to 0.18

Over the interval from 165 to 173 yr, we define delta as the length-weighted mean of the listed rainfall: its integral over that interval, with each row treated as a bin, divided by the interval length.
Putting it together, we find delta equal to 1.19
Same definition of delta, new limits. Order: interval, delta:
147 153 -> 1.34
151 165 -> 1.29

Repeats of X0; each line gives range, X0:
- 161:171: 0.06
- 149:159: 0.03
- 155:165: 0.10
